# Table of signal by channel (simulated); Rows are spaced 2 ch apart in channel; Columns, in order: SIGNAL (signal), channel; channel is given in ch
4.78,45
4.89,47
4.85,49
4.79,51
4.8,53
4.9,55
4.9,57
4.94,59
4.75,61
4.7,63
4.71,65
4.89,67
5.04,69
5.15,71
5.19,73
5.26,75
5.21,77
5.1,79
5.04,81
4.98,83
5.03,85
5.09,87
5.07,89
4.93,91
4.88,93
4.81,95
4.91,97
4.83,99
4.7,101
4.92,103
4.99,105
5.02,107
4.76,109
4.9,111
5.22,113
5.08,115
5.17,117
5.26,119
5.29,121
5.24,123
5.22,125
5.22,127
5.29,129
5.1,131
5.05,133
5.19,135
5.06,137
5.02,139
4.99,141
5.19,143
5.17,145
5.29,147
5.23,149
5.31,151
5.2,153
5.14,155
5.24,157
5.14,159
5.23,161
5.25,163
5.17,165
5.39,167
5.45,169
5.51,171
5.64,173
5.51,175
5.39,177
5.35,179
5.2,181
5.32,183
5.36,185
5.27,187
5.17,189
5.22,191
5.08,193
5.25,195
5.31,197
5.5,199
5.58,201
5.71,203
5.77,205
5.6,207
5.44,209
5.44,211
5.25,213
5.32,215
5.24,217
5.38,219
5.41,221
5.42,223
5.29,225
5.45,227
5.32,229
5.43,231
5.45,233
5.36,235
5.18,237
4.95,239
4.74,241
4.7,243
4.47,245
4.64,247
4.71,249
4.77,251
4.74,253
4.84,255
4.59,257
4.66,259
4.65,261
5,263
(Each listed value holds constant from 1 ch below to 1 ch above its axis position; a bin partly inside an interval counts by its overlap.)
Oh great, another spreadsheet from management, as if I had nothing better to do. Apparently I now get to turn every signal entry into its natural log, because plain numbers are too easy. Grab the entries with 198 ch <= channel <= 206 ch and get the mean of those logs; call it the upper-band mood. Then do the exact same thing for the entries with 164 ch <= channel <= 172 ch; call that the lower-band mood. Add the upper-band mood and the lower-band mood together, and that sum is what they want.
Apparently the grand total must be 3.412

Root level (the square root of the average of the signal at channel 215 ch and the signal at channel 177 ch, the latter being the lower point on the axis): 2.31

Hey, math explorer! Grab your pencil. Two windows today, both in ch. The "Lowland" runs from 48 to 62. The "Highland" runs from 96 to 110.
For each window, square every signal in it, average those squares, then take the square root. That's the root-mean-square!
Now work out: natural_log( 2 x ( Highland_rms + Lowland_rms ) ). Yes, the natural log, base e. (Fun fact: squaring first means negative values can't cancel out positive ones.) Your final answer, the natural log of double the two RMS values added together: 2.97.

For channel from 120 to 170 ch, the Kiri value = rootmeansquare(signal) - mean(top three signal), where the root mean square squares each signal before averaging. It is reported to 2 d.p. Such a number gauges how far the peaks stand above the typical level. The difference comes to -0.18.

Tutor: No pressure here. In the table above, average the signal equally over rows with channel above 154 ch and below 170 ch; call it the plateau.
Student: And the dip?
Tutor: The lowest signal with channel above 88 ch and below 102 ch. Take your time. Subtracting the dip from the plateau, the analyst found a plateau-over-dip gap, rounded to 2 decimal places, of 0.55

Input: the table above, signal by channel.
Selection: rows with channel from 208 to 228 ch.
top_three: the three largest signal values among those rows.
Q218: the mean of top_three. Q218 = 5.44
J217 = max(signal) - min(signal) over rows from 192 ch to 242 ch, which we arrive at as 1.0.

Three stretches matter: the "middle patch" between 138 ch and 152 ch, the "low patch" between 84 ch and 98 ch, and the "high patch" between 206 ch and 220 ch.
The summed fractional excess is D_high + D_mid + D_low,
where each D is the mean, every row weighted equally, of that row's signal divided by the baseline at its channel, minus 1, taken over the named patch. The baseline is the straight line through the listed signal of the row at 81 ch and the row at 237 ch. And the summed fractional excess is 0.040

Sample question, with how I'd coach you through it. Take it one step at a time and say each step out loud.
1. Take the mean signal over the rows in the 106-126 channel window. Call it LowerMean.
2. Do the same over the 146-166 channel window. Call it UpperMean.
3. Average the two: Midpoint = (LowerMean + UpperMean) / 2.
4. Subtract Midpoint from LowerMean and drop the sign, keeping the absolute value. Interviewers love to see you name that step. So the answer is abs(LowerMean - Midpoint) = 0.052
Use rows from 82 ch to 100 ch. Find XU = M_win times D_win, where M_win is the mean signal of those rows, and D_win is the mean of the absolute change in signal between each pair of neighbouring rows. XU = 0.35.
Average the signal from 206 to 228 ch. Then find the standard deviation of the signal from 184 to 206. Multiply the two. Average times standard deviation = 1.2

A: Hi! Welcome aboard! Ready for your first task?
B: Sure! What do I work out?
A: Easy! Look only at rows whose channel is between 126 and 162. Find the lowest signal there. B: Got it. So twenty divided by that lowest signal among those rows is 4.0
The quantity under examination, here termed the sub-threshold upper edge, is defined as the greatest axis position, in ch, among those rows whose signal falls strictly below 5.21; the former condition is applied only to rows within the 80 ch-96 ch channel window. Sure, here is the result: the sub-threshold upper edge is 95 ch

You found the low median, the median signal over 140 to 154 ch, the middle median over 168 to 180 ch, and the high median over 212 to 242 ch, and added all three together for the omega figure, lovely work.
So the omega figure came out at 16.0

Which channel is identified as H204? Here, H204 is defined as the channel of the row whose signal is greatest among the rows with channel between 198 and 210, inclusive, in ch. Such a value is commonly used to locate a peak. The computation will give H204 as 205 ch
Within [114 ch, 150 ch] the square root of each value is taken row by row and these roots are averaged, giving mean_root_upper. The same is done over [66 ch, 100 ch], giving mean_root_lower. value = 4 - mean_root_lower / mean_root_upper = 3.01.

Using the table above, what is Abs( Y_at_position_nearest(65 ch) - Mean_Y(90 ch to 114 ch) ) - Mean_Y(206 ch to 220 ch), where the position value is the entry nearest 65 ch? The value -5.19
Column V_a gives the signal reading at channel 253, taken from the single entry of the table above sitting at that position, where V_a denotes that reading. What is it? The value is 4.74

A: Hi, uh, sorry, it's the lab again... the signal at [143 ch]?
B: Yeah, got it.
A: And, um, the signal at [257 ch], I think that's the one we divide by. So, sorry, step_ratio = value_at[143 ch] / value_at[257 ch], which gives 1.13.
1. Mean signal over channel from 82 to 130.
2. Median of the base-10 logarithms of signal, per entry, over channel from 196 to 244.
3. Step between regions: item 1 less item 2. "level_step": 4.30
